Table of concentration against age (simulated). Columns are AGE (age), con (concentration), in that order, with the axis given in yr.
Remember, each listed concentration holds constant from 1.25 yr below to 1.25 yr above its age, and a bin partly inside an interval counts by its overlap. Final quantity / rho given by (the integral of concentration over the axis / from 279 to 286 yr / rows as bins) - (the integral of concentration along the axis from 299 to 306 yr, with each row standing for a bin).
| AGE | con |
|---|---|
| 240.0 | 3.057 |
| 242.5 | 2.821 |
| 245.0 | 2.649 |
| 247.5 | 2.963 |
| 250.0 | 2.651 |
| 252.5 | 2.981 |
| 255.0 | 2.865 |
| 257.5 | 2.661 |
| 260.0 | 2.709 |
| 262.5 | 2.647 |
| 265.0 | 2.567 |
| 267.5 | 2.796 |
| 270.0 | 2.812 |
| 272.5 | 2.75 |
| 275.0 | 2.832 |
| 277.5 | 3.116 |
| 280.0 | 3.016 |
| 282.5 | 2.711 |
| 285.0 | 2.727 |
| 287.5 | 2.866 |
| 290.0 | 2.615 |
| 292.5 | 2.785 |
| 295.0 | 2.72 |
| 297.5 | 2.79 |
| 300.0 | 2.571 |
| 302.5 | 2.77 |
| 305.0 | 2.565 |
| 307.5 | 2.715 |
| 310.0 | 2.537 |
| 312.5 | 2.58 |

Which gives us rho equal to 1.2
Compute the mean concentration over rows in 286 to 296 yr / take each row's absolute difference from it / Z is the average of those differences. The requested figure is 0.08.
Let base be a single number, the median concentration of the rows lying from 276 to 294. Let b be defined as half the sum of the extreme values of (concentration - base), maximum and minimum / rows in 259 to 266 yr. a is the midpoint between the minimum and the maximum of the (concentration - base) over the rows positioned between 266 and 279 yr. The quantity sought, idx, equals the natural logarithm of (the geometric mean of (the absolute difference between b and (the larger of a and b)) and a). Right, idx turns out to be -1.6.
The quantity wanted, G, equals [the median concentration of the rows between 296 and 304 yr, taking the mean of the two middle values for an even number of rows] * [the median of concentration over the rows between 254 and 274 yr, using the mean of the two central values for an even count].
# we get 7.6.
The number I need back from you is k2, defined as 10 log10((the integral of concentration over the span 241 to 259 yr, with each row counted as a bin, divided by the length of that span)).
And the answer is 4.47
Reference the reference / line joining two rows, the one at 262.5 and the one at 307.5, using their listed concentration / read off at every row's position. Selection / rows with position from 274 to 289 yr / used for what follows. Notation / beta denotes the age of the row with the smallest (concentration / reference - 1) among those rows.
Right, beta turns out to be 282.5 yr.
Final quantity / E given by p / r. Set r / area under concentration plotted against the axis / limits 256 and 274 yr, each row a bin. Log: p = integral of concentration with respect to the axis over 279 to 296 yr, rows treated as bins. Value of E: 0.97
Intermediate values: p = 47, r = 48.8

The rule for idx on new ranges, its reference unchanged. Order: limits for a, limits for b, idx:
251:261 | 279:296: -4.3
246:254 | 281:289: -3.5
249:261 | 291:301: -2.7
